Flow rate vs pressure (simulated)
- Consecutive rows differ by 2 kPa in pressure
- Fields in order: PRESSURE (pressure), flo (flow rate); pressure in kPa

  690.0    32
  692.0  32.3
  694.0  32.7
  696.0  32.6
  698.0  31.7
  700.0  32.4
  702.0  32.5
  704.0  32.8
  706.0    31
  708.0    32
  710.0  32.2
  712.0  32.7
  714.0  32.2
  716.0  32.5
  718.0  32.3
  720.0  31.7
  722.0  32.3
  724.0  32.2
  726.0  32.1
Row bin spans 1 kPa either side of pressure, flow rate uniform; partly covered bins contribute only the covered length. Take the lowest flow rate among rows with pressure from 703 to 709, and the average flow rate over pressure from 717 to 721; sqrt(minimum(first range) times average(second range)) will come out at 31.5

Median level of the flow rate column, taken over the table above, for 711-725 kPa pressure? 32.3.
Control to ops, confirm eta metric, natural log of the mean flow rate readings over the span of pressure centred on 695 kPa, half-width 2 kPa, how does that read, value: 3.486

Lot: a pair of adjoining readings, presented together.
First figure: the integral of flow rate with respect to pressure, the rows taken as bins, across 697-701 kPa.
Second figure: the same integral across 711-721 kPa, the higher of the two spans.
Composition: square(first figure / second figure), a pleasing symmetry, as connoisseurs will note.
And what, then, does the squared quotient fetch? 0.2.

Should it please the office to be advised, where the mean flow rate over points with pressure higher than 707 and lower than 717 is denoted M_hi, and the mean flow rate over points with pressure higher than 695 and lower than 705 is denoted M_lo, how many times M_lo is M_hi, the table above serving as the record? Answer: 1.00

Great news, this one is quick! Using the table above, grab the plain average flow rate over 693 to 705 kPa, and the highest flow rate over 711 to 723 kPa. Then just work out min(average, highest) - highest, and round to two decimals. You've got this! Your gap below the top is -0.25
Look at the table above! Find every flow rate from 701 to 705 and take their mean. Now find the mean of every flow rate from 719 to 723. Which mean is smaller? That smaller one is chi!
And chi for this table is 32.0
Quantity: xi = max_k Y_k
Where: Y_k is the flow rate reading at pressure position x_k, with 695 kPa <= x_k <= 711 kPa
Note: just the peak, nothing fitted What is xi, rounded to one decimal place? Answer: 32.8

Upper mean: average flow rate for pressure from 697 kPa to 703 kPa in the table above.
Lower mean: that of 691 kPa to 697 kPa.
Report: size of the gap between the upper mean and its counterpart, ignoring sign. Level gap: 0.33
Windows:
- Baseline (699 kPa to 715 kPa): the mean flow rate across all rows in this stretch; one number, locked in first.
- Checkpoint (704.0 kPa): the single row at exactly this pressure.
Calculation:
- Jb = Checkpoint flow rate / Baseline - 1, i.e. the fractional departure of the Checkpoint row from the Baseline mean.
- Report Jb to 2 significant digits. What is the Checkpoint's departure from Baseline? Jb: 0.018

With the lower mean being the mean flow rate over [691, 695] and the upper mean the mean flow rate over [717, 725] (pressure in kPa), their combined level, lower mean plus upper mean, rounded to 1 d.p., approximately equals 64.6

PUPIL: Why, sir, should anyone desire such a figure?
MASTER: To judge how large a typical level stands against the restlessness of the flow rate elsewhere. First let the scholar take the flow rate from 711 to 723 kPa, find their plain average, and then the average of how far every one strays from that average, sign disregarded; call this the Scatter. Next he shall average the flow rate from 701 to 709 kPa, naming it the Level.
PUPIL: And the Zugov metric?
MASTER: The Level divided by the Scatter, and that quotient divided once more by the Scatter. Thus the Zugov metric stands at 650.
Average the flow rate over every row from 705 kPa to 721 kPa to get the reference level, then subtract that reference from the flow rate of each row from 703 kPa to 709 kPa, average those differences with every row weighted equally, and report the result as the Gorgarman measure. -0.14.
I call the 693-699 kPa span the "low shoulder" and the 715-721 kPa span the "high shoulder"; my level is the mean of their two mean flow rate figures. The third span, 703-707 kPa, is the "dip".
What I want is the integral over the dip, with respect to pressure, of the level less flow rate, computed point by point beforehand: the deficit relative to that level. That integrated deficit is 1.4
